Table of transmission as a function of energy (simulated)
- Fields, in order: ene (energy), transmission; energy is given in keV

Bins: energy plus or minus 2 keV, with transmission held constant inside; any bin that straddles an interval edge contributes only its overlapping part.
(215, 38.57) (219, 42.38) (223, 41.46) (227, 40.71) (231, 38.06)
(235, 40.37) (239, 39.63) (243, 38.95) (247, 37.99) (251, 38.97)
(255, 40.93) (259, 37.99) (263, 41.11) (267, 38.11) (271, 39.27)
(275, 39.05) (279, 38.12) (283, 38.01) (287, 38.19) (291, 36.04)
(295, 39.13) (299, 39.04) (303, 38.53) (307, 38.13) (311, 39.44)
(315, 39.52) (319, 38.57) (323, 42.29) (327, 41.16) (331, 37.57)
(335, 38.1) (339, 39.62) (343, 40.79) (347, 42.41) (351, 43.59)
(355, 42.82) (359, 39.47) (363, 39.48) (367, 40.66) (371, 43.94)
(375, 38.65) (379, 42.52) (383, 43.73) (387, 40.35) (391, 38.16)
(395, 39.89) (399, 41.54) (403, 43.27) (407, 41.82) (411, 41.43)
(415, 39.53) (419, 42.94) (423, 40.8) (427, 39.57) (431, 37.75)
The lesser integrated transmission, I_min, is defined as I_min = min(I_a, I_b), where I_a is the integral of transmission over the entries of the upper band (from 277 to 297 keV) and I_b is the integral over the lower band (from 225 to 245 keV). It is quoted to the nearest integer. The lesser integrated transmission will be 758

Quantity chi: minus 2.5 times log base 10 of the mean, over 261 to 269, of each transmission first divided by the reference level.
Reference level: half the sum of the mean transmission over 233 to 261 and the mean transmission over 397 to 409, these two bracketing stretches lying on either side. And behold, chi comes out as 0.030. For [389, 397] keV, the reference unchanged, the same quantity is 0.047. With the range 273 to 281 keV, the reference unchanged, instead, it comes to 0.059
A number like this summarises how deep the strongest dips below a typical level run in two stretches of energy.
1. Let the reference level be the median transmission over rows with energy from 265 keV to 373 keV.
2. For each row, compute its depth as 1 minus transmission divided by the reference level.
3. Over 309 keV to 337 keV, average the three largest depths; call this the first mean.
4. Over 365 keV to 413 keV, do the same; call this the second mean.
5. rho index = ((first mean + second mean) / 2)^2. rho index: 0.0004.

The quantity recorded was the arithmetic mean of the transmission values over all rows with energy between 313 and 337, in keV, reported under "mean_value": 39.5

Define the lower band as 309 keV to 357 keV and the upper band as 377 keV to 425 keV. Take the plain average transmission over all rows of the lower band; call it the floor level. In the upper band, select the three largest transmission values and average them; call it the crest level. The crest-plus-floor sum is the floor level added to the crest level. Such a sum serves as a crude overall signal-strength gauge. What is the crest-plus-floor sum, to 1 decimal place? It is 83.8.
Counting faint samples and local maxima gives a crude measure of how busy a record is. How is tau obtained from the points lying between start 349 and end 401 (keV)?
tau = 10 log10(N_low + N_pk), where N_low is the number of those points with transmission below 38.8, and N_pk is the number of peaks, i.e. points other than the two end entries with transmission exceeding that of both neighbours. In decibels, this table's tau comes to 6.0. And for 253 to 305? 10.4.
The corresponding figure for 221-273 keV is 8.5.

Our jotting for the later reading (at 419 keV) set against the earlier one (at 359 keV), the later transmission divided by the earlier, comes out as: 1.09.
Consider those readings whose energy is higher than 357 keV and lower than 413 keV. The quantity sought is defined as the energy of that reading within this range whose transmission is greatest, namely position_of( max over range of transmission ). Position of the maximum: 371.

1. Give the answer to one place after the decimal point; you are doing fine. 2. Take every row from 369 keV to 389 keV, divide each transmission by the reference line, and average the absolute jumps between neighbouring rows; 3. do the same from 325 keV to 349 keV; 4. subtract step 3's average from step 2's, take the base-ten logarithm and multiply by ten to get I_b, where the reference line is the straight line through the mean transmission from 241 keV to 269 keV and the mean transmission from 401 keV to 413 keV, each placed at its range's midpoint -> -13.7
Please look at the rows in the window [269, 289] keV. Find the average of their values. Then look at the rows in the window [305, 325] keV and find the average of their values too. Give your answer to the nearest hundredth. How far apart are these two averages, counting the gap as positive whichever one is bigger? 1.06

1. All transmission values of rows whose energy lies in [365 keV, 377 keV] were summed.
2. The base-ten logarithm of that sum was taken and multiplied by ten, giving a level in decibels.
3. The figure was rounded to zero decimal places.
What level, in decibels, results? 21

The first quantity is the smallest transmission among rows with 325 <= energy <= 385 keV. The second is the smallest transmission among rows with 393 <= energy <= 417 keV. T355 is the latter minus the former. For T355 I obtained 1.96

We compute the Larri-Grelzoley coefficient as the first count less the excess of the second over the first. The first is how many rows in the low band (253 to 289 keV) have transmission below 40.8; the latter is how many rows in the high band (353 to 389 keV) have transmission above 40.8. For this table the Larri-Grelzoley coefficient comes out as 10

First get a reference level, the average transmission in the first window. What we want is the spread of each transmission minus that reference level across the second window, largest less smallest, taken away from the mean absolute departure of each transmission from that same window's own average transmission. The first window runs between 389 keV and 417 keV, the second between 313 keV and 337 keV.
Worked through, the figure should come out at -3.3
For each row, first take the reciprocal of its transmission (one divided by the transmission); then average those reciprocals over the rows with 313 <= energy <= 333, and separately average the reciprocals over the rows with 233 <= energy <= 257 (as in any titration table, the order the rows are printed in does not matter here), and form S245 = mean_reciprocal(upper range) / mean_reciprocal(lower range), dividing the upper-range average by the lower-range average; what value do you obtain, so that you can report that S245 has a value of 0.99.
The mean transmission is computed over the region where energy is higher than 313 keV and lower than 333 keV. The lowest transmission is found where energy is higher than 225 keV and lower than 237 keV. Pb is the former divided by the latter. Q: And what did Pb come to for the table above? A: 1.05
